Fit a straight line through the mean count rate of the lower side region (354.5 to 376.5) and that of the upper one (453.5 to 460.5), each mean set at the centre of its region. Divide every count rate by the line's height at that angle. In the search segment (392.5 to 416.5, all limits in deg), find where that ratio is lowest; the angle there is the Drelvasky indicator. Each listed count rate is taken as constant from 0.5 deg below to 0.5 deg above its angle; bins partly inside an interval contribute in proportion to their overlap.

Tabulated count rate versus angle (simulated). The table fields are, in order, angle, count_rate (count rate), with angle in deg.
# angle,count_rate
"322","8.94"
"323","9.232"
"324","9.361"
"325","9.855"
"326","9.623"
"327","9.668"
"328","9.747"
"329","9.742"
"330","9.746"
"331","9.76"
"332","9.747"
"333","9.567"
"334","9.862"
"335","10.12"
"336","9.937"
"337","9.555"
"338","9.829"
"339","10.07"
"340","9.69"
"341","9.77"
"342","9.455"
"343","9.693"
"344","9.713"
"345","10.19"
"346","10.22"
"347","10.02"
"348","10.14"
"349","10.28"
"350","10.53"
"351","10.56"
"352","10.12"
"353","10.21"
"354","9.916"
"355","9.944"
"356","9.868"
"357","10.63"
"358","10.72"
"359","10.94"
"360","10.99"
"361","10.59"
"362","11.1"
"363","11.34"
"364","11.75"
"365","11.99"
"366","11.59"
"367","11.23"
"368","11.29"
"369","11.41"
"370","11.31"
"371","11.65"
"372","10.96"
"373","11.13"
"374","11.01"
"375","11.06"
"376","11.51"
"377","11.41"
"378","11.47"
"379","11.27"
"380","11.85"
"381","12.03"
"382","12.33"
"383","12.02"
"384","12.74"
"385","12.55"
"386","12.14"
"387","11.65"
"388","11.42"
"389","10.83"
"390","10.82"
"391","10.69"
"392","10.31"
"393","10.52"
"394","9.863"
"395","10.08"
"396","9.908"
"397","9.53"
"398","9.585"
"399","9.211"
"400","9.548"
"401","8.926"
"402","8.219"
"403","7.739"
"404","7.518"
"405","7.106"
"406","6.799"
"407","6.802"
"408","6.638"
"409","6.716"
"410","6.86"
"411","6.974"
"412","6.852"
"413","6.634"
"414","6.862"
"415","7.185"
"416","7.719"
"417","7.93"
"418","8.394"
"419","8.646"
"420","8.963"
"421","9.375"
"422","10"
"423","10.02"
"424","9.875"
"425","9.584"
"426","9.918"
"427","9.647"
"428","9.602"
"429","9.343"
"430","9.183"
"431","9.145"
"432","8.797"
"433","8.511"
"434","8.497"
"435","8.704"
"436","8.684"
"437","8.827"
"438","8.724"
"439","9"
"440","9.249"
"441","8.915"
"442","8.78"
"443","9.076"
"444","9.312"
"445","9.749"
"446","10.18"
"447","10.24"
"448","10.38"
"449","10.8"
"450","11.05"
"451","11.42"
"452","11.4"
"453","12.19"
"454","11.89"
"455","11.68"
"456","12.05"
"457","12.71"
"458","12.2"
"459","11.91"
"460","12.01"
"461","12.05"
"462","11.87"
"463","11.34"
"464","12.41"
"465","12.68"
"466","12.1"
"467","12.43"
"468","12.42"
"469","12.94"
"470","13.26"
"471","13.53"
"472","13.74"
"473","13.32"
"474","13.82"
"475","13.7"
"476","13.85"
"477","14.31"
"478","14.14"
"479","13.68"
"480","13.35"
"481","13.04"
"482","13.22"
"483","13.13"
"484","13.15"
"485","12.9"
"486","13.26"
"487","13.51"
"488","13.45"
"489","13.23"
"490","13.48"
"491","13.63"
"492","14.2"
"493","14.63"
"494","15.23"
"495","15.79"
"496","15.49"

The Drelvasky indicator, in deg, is 413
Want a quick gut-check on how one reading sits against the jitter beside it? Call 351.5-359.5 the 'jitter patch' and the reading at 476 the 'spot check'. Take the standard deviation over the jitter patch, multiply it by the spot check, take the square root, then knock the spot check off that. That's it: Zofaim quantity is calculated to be -11.5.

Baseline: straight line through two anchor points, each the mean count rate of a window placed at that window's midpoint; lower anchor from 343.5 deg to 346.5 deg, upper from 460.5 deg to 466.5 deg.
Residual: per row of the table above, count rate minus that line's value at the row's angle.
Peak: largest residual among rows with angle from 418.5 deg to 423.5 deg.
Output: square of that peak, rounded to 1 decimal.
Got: 1.8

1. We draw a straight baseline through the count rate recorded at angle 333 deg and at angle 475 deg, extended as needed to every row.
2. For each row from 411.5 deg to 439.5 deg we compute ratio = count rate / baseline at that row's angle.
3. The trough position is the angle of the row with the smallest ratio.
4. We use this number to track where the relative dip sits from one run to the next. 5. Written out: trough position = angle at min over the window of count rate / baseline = 413 deg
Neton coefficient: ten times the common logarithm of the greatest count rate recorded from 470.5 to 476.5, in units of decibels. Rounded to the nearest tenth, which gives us 11.4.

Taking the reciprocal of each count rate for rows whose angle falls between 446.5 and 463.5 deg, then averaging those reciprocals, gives 0.086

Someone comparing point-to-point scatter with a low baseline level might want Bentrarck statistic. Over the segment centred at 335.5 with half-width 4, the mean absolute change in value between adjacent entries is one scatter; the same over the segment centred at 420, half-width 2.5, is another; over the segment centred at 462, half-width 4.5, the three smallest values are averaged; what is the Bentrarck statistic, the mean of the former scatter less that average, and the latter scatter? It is -5.52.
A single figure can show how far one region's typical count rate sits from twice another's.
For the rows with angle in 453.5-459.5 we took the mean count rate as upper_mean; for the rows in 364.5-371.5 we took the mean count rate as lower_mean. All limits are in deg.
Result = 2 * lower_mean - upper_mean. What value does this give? 11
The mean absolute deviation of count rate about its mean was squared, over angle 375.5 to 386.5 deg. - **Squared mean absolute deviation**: 0.16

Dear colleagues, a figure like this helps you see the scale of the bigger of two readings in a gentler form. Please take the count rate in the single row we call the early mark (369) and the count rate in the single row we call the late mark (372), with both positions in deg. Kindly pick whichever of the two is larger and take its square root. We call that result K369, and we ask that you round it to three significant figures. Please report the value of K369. 3.38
